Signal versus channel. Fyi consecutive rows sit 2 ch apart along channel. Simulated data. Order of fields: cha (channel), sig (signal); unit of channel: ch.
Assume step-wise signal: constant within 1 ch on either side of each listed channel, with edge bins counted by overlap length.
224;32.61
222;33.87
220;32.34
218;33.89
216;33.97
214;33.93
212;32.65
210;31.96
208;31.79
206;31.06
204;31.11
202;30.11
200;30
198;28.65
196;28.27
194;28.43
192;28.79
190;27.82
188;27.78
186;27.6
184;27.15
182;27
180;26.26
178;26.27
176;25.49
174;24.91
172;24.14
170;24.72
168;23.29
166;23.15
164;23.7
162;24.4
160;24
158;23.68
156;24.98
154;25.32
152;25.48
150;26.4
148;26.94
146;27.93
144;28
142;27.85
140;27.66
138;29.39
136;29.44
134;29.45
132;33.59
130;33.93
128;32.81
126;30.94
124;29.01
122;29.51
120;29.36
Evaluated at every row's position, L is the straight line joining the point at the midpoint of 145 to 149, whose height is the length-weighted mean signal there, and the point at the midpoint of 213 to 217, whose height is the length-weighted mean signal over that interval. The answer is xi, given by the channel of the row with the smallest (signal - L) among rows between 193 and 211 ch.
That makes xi 196 ch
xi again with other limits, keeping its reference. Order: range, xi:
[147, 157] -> 156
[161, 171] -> 168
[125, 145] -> 144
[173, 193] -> 174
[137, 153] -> 152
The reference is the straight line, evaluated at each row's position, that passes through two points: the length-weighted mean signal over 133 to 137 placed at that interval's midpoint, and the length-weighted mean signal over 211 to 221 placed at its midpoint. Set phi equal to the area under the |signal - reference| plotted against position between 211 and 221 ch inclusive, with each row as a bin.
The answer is 7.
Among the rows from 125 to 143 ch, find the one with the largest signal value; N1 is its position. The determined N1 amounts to 130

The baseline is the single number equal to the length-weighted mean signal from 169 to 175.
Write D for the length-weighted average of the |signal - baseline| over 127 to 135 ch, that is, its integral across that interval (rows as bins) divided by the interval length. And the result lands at 8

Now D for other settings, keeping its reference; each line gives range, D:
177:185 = 2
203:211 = 7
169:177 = 0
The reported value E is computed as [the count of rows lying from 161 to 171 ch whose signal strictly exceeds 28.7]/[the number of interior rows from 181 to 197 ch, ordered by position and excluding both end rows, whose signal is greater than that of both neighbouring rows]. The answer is 0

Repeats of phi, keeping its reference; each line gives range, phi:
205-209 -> 6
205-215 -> 11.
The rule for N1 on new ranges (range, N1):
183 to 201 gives 200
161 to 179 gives 178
